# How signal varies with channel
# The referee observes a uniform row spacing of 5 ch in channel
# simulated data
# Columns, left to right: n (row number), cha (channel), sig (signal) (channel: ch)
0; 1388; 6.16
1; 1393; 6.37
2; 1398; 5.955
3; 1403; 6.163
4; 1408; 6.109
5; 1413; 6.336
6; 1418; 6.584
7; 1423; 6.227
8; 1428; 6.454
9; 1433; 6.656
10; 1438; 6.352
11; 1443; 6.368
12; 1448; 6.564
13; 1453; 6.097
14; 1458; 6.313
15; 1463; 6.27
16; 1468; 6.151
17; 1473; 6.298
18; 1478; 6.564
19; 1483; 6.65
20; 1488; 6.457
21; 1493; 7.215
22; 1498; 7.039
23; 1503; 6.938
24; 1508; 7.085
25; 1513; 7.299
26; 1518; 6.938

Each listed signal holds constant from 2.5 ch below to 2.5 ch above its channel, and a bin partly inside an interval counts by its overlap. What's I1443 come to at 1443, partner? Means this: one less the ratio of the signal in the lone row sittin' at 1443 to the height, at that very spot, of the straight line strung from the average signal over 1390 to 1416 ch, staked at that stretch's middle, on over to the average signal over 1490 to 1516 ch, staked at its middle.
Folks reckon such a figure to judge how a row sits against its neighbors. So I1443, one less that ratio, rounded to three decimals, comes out 0.029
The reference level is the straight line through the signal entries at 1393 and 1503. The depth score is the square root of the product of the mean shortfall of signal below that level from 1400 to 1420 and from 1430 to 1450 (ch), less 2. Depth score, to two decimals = -1.85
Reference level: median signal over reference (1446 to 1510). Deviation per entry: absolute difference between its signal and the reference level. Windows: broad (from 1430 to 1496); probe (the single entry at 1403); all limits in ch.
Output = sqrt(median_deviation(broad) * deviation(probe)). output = 0.29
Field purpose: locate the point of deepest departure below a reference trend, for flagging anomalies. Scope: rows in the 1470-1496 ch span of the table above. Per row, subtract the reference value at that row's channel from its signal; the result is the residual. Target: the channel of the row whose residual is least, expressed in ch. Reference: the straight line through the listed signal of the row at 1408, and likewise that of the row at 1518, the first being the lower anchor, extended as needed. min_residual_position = 1473 ch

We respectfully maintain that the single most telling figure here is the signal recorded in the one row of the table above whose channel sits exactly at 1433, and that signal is 6.656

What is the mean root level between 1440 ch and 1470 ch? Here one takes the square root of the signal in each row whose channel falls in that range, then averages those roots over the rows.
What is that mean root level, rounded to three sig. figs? 2.51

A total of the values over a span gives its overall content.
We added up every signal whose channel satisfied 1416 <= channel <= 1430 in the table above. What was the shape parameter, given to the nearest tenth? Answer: 19.3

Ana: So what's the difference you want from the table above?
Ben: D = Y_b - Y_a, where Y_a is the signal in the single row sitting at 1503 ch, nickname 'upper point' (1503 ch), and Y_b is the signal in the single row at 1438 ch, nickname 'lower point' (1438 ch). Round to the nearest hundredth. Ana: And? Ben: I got -0.59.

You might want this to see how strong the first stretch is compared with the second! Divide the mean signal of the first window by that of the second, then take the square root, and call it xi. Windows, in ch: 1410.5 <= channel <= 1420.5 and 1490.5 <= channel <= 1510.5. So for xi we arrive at 0.96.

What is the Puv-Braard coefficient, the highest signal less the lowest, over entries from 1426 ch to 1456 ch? 0.56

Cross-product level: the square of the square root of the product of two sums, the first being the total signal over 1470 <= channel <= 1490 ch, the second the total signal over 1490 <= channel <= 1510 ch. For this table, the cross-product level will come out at 734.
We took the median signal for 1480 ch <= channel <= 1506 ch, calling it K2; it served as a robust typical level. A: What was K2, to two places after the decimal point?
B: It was 6.94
